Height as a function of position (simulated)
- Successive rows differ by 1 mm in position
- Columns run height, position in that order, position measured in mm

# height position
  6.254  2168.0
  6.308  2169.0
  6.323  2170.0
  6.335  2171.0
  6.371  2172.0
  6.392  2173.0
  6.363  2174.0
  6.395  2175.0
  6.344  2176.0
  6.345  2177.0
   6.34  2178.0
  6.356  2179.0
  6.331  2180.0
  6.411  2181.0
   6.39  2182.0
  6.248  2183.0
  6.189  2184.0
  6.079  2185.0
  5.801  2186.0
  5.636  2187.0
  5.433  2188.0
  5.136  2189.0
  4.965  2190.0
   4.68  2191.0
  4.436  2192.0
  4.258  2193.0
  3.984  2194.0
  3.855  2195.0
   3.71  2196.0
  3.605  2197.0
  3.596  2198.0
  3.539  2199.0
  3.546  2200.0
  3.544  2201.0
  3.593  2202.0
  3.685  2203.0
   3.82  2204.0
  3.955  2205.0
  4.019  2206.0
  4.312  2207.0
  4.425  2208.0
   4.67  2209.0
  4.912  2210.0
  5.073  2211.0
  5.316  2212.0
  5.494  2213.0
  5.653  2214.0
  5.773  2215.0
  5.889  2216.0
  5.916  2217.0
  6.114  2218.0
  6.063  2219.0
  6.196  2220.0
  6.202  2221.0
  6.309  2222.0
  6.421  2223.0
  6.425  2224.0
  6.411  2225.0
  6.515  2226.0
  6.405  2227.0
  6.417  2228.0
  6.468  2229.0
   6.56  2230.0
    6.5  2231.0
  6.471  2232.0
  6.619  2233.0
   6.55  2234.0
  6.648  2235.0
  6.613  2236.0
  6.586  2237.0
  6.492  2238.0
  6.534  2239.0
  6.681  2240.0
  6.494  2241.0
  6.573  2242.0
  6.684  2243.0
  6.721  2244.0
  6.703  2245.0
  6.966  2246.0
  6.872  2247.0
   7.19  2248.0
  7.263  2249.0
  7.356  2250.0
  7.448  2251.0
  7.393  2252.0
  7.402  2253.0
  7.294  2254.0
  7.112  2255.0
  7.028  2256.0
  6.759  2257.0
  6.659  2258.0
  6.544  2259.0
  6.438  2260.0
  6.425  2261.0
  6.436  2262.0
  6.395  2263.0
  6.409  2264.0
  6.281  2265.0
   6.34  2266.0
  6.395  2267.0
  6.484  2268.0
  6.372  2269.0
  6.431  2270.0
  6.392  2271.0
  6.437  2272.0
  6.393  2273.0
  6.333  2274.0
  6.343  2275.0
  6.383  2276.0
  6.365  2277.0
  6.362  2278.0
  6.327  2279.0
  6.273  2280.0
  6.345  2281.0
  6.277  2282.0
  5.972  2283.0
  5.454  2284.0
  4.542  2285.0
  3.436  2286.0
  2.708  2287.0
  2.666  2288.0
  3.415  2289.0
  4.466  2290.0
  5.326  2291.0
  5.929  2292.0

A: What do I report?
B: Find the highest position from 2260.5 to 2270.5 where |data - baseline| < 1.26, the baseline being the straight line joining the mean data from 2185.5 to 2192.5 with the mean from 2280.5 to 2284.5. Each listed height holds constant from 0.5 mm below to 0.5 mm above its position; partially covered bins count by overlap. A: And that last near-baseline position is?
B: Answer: 2270.0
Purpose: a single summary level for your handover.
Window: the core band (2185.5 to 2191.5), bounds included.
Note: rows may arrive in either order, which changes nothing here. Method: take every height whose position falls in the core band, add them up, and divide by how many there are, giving 5.3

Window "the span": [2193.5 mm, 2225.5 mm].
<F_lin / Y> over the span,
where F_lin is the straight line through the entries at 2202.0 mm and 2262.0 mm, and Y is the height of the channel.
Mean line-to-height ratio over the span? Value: 0.83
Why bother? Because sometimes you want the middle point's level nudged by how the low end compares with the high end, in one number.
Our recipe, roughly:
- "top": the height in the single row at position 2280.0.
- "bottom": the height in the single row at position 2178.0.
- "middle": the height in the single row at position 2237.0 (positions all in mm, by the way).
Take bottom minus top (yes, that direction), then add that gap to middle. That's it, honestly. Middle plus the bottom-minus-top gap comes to 6.7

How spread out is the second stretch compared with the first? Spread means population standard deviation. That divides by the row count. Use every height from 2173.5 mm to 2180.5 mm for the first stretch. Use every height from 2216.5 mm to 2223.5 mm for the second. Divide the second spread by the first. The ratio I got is 7.8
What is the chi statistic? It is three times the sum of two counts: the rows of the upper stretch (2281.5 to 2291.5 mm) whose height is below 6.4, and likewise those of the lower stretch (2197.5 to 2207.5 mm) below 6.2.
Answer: 60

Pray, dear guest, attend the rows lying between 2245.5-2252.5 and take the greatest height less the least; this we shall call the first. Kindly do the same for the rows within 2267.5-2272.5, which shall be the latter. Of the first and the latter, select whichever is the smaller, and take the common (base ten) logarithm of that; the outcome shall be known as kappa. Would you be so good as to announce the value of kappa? -1.0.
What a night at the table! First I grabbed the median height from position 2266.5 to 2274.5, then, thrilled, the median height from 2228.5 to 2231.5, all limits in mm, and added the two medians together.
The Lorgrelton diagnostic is 12.9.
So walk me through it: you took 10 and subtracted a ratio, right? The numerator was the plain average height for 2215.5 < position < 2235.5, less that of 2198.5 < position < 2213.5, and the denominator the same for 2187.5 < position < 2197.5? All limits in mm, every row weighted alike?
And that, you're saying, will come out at 9.5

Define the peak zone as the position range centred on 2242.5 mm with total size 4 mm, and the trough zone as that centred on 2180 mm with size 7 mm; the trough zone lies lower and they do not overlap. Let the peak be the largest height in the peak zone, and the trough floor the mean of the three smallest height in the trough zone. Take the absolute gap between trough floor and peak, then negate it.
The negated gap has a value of -0.41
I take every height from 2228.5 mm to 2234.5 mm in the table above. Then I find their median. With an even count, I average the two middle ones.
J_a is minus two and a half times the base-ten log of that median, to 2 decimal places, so -2.04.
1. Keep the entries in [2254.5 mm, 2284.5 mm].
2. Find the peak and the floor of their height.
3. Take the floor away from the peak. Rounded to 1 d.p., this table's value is 1.7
